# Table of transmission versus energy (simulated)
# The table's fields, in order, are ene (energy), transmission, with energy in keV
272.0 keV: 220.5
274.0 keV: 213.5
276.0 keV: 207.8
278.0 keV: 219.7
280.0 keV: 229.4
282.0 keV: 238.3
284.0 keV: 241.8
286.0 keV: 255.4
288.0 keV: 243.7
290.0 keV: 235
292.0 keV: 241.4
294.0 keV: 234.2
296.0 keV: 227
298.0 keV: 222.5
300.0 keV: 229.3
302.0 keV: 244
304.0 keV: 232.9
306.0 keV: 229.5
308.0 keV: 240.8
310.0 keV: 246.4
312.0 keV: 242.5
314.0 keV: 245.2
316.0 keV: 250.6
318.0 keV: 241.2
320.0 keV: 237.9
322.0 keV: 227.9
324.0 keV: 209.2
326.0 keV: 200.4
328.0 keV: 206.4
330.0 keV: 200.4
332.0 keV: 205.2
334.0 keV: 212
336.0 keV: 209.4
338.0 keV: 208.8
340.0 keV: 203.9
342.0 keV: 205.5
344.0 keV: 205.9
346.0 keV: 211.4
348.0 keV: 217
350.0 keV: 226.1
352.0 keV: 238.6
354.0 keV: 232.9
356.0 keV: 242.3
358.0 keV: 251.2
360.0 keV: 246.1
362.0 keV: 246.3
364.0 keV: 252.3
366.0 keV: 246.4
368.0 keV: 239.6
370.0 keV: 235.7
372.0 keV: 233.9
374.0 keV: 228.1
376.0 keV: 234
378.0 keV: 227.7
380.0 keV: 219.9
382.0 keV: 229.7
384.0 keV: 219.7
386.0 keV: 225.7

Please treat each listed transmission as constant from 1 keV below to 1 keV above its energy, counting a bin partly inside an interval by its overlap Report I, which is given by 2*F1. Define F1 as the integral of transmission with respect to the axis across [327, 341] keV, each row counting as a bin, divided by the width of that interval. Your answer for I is 413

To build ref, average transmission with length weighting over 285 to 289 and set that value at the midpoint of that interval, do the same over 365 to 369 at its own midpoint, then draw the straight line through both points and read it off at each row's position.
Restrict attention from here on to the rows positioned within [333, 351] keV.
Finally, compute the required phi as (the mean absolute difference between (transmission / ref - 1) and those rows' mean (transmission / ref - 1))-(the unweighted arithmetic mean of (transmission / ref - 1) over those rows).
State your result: 0.159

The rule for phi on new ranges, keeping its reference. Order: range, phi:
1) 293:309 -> 0.086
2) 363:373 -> 0.030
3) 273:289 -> 0.131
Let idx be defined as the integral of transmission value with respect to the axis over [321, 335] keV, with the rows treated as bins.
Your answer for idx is 2923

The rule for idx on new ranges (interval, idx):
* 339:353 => 3017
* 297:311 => 3291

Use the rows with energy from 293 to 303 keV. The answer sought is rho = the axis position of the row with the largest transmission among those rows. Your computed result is 302.0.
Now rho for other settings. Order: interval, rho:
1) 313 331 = 316.0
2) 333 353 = 352.0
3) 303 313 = 310.0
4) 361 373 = 364.0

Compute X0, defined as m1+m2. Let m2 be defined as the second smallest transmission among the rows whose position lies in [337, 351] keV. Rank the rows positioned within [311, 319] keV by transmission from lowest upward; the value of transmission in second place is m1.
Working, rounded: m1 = 242.5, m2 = 205.5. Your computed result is 448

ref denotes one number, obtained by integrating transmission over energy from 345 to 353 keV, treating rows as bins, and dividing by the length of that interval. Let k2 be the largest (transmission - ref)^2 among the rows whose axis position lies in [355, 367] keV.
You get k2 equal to 842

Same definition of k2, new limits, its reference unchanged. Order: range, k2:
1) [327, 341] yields 523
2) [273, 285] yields 343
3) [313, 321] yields 747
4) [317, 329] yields 523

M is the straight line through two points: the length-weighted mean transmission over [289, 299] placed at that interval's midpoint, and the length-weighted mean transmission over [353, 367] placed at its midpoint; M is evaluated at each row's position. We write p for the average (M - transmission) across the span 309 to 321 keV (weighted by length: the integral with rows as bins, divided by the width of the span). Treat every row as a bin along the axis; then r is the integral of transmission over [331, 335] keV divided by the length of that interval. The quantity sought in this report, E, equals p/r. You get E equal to -0.04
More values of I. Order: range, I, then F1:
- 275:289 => 467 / 234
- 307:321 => 487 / 244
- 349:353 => 465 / 232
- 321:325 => 437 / 219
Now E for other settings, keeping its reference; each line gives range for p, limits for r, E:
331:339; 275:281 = 0.14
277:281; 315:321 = 0.02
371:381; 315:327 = 0.09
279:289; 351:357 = -0.05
